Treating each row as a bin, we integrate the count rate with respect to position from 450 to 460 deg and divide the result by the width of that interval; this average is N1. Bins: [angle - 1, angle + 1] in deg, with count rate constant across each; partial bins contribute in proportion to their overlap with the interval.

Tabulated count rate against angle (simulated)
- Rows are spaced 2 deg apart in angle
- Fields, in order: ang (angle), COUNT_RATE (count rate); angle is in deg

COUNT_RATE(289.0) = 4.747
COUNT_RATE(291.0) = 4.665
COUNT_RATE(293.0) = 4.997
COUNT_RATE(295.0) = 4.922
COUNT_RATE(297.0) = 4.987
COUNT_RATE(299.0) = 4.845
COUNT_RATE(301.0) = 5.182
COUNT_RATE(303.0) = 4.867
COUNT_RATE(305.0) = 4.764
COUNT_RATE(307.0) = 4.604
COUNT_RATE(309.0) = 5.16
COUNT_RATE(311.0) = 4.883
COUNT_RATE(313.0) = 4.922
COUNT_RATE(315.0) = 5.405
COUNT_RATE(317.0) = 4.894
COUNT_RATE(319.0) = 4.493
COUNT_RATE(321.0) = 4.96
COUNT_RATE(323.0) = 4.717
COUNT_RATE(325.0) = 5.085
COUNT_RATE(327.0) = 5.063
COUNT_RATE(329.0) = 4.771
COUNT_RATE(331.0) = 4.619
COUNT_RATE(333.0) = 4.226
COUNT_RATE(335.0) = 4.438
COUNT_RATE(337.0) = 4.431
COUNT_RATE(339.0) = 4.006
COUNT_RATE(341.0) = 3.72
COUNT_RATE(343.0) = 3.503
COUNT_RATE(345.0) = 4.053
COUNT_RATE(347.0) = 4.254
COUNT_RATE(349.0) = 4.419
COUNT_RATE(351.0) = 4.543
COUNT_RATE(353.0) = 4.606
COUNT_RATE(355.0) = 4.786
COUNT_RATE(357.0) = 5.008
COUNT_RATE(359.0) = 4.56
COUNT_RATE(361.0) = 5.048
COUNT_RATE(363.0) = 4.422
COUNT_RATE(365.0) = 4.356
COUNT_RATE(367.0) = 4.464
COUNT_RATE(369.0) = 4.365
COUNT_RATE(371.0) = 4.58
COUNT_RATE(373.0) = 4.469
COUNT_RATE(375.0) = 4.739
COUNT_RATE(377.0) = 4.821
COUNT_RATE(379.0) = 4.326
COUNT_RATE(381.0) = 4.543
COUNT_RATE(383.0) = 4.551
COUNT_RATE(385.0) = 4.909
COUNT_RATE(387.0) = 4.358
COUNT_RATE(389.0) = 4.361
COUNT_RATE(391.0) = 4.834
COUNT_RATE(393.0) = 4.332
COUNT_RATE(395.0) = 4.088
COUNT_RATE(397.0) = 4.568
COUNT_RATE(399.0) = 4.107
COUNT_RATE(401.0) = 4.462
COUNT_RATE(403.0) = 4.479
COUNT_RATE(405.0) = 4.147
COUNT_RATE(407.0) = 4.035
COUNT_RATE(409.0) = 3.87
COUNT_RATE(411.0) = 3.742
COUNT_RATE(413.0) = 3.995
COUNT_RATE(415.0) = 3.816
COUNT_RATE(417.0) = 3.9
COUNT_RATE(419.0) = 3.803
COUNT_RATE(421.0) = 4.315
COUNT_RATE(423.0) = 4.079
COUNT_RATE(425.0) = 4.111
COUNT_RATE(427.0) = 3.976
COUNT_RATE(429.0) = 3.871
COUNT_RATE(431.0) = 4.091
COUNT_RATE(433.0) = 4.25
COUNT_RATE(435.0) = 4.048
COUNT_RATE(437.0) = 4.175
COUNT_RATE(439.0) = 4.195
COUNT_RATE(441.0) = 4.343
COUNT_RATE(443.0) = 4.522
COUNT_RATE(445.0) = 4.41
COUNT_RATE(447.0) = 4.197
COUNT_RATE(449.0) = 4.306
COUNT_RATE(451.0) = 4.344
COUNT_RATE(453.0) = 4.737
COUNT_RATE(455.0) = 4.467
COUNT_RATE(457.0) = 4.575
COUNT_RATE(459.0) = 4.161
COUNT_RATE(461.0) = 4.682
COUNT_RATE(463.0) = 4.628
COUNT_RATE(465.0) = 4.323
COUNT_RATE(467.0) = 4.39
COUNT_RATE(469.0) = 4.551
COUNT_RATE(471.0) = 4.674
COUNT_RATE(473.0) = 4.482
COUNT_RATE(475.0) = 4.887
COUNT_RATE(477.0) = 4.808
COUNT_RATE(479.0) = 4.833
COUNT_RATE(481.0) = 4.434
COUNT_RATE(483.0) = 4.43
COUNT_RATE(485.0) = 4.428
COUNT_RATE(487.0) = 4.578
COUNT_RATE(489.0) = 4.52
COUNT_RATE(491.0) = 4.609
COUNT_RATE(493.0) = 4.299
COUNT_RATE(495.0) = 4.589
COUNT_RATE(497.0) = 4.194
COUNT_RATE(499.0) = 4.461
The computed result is 4.46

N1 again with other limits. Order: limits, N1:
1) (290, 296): 4.86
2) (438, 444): 4.35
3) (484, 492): 4.53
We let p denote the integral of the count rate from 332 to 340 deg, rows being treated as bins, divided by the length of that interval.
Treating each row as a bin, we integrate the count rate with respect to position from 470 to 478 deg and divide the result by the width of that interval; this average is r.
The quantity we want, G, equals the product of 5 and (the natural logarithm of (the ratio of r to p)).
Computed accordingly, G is 0.5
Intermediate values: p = 4.28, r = 4.7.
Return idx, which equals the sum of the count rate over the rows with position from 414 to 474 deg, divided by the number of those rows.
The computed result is 4.28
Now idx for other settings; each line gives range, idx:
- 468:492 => 4.60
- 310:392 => 4.57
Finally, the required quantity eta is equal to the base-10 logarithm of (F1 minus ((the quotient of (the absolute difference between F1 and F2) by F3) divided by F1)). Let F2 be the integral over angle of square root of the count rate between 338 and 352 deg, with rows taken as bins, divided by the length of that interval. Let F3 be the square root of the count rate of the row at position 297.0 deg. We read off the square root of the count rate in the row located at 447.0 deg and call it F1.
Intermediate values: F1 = 2.05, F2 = 2.02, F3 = 2.23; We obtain 0.31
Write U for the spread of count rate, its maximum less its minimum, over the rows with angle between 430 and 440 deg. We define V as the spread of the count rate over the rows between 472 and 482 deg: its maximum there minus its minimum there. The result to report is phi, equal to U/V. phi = 0.4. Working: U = 0.2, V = 0.45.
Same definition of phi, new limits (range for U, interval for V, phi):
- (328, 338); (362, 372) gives 2.4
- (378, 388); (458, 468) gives 1.1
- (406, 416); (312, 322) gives 0.3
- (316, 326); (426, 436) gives 1.6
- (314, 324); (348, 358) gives 1.5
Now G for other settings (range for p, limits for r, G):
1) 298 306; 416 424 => -1.0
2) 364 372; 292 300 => 0.5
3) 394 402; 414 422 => -0.4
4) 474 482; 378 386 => -0.2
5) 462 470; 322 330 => 0.5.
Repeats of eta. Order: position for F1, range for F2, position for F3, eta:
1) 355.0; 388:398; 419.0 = 0.34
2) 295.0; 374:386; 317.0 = 0.34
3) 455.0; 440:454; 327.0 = 0.32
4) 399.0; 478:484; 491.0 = 0.30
